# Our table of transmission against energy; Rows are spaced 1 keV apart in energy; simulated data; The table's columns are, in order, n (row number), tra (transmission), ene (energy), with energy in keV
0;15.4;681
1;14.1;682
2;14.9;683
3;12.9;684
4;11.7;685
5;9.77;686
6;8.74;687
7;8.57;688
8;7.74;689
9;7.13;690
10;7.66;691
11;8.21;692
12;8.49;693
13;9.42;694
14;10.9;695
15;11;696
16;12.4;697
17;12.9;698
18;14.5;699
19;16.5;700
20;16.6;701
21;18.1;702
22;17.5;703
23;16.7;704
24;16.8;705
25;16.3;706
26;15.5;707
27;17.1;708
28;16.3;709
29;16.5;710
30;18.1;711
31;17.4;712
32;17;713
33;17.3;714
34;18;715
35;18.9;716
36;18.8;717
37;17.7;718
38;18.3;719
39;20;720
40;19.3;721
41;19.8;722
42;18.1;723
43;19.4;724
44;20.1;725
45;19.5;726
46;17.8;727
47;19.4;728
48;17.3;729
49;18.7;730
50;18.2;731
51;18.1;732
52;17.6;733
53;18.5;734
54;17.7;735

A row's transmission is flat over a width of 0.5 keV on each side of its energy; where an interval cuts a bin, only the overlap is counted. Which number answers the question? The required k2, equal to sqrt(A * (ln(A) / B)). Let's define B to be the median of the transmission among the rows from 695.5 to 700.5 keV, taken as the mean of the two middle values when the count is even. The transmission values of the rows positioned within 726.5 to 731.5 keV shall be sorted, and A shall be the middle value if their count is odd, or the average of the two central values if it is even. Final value 2.0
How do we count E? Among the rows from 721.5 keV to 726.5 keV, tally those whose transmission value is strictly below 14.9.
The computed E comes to 0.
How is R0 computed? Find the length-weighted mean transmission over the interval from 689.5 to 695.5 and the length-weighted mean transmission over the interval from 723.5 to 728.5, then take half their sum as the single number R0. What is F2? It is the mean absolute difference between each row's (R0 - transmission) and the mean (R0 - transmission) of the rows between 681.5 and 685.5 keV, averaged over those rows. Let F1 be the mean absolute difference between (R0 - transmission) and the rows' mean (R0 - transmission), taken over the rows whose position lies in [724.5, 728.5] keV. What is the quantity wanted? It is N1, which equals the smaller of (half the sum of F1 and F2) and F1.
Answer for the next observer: 0.70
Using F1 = 0.700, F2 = 1.1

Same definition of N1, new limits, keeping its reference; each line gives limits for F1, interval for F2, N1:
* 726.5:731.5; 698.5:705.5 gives 0.62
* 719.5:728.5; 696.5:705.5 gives 0.59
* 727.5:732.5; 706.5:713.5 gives 0.57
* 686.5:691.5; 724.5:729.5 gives 0.55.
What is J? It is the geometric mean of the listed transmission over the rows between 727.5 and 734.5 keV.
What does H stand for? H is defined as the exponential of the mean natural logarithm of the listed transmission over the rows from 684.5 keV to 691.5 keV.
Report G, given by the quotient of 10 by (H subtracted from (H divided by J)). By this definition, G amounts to -1.22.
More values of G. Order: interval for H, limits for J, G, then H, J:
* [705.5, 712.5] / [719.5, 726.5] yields -0.63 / 17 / 19.4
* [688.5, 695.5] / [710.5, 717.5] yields -1.26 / 8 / 17.9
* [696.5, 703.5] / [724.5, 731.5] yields -0.69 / 15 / 18.7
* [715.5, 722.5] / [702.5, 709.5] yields -0.56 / 19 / 16.6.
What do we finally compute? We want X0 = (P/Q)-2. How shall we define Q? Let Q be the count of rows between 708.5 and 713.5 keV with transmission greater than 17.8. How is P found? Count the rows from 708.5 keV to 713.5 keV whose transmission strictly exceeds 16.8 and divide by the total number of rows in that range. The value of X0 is -1.40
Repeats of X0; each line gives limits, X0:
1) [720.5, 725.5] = -1.80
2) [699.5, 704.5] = -1.60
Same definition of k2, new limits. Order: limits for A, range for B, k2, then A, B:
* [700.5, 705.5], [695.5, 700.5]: 1.9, 16.8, 12.9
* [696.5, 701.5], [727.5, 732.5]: 1.5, 14.5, 18.2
